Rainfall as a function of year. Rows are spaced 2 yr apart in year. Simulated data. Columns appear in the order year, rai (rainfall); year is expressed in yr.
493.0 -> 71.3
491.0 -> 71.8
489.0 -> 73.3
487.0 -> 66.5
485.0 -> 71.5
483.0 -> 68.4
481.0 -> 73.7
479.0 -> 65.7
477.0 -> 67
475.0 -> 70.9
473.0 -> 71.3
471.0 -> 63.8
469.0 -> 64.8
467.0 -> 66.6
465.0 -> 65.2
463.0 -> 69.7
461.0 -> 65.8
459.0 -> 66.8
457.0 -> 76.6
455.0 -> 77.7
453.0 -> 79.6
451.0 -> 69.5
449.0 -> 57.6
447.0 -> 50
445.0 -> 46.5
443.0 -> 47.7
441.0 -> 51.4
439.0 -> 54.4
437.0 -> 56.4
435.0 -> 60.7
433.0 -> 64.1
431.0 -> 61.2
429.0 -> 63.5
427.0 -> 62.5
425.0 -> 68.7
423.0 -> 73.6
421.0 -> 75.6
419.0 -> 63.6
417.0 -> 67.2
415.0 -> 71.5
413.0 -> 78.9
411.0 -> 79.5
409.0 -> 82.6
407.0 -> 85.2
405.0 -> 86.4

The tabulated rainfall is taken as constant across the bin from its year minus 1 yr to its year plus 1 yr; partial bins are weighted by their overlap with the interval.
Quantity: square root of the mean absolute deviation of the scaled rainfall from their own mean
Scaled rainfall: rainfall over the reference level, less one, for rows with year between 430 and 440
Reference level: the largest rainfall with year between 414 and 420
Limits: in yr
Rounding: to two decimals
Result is 0.21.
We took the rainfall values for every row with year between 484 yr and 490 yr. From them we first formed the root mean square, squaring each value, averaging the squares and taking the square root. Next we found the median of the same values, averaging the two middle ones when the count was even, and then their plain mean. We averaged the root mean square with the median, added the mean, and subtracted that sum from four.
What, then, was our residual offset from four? -137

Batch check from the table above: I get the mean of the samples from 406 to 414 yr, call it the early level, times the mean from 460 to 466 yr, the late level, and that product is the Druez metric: 5456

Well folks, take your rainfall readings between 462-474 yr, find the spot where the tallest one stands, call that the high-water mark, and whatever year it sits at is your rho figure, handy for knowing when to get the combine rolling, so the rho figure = 473.0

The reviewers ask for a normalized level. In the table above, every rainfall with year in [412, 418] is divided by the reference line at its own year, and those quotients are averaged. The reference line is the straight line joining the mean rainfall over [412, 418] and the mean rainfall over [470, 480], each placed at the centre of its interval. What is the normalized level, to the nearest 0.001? 1.000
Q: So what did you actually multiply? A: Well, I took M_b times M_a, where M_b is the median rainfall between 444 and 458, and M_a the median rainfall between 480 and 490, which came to 4969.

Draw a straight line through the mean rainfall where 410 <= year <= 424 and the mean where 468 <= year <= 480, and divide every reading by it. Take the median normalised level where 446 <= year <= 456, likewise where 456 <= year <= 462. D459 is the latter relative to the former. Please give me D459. 1.0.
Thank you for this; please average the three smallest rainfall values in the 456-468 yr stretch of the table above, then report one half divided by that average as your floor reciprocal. 0.0076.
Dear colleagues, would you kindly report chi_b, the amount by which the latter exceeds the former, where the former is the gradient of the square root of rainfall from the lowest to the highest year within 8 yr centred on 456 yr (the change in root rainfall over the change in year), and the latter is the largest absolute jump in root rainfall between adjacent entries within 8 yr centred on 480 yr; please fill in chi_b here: 0.60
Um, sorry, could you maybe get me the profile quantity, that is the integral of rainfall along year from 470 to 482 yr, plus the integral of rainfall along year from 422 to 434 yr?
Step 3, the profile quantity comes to 1612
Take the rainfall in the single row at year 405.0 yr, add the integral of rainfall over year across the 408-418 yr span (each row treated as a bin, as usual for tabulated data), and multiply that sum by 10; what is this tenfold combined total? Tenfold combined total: 8458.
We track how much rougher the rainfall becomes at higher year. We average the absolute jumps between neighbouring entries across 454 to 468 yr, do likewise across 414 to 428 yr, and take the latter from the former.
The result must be -1.9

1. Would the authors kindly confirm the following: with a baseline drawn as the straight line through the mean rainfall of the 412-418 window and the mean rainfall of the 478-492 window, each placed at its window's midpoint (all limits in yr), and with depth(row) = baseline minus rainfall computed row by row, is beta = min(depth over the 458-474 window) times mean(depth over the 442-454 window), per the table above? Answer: -10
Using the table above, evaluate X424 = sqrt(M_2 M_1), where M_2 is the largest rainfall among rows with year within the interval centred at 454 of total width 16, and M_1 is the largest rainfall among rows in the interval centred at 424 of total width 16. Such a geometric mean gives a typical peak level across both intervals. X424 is 78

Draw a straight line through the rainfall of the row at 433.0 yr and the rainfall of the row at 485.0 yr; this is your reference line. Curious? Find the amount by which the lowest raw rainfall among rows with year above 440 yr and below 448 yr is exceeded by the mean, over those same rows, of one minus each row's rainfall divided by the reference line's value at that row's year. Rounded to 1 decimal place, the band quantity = -46.2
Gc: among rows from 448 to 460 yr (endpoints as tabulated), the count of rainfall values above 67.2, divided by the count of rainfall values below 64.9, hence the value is 4.0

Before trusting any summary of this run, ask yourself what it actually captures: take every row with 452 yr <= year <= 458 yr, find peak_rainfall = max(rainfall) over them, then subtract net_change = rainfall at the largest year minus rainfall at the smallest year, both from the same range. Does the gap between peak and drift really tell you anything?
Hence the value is 83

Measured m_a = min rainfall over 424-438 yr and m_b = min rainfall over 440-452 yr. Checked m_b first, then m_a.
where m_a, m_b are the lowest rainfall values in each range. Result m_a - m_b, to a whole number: 10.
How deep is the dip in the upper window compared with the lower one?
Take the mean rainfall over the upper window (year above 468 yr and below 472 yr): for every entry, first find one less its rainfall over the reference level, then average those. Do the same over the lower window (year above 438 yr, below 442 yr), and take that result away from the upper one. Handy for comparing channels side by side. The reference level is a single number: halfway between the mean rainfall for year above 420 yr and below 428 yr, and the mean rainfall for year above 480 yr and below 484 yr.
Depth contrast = -0.16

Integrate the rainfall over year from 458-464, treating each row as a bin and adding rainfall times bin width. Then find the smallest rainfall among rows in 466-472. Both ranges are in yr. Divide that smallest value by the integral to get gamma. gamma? 0.16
